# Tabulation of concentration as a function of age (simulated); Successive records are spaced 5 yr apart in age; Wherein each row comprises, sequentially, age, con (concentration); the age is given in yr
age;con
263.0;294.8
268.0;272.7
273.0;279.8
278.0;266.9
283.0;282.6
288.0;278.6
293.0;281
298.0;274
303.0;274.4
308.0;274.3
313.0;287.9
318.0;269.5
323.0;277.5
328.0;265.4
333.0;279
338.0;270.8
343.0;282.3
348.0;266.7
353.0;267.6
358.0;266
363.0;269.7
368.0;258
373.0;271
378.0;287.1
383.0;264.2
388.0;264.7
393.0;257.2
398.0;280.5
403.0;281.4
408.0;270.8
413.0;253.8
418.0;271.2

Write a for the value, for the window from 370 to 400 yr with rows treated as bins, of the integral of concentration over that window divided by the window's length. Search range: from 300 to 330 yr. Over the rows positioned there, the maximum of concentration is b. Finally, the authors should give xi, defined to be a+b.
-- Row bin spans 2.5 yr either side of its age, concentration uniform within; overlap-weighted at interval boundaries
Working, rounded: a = 270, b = 287.9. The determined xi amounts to 558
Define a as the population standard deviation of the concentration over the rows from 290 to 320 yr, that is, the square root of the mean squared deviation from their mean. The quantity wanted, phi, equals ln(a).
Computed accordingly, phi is 1.79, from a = 6.0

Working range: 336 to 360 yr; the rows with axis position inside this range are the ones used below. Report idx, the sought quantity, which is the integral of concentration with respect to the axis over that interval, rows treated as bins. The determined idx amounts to 6499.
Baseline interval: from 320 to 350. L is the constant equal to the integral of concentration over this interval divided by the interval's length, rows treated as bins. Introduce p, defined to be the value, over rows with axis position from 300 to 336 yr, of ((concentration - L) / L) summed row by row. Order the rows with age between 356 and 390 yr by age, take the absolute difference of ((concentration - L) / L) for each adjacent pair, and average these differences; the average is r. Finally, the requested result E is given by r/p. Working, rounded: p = 0.05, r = 0.0414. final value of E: 0.92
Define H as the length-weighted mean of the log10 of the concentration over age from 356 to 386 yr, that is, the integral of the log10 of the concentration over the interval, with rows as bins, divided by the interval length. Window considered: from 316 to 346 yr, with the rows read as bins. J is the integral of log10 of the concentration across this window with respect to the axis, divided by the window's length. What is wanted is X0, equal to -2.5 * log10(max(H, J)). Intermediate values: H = 2.43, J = 2.44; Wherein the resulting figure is -0.967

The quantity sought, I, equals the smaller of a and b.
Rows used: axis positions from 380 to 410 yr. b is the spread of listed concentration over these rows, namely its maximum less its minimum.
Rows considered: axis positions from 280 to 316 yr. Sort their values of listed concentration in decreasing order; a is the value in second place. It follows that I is 24.2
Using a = 282.6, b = 24.2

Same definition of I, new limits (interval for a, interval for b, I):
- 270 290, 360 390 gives 29.1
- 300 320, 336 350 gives 15.6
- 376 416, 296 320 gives 18.4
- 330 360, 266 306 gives 15.7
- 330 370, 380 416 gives 27.6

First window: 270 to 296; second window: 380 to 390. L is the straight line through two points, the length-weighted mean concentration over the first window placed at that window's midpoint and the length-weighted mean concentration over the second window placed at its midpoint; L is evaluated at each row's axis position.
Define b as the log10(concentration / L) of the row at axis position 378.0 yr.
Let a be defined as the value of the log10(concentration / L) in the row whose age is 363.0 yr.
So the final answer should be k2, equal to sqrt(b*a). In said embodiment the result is 0.0090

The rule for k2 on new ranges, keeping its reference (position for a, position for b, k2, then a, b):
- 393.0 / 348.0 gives 0.0080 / -0.0124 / -0.005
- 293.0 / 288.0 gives 0.0042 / 0.0071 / 0.002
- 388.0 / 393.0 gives 0.0032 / -0.0008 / -0.012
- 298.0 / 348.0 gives 0.0039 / -0.0029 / -0.005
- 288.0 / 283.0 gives 0.0044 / 0.0025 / 0.008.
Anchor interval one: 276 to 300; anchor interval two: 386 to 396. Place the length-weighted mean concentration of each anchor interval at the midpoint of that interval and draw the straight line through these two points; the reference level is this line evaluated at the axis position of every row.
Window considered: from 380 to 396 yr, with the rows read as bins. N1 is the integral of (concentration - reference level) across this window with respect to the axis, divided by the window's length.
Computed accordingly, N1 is 1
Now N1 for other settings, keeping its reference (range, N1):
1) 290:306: 1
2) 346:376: 1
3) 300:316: 4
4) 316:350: 3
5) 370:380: 14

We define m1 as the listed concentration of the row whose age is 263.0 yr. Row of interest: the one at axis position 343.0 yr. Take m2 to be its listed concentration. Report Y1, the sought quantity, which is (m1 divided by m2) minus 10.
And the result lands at -8.96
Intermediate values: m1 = 294.8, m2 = 282.3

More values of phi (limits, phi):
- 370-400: 2.32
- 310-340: 2.00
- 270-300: 1.67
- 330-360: 1.84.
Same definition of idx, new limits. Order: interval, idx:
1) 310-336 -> 7169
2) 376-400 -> 6485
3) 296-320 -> 6629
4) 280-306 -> 7224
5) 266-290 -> 6627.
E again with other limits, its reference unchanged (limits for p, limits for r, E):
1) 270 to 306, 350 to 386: 0.53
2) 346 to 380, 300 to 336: -0.37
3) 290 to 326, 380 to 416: 0.43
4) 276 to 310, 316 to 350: 0.71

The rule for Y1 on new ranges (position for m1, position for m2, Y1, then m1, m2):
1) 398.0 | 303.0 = -8.98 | 280.5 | 274.4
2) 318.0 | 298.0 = -9.02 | 269.5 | 274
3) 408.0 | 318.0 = -9.00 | 270.8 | 269.5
